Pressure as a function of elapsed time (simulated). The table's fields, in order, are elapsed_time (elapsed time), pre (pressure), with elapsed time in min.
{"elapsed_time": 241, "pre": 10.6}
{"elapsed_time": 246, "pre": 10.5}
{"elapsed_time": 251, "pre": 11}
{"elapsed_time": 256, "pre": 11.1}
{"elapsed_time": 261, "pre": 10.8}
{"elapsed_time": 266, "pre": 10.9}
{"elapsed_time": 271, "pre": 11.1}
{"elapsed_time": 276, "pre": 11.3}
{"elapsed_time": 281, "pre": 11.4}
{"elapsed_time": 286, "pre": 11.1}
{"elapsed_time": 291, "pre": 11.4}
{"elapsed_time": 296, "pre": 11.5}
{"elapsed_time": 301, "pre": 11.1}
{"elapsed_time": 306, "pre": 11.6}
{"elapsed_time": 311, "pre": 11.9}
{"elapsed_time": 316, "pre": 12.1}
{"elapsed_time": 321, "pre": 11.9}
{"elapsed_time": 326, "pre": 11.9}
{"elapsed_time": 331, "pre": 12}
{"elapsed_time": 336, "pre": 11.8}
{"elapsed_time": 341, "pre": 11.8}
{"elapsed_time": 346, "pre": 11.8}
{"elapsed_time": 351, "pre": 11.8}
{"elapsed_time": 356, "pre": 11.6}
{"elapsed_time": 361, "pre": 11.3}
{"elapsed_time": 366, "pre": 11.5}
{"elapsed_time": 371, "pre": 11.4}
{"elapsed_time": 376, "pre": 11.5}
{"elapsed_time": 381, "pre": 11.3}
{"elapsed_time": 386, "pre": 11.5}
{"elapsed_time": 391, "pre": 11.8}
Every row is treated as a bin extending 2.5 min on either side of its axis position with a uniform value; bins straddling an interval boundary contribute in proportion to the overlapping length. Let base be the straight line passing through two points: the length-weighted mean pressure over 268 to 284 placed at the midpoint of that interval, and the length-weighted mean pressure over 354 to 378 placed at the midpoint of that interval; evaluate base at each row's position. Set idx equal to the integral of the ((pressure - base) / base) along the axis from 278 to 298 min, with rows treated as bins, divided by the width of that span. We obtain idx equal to 0.006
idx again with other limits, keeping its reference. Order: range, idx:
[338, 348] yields 0.035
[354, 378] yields 0.000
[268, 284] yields 0.000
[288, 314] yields 0.017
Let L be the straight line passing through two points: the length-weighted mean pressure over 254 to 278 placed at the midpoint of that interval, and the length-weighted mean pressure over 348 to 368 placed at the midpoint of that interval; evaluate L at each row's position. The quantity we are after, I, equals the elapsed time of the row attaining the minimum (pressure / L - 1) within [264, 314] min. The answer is 266 min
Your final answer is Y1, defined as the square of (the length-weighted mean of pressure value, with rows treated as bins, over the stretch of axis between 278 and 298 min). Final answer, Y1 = 129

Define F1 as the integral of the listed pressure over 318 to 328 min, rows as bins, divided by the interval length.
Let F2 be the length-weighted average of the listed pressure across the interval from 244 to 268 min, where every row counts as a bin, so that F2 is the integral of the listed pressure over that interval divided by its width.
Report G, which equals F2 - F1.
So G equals -1.04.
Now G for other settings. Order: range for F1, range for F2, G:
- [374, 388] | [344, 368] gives 0.17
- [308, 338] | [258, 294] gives -0.78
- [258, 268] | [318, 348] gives 1.01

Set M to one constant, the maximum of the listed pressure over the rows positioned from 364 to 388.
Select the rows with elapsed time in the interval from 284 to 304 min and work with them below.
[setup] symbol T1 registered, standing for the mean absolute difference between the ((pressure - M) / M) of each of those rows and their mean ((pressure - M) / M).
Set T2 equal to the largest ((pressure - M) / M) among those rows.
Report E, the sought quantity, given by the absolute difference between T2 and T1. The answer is 0.015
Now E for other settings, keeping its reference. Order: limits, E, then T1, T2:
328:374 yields 0.027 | 0.017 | 0.043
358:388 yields 0.007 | 0.007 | 0.000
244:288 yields 0.026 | 0.017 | -0.009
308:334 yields 0.046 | 0.006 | 0.052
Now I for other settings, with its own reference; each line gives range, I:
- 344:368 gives 361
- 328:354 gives 351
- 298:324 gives 301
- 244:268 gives 246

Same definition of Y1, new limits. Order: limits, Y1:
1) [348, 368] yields 134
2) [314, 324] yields 144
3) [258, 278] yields 121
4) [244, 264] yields 118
